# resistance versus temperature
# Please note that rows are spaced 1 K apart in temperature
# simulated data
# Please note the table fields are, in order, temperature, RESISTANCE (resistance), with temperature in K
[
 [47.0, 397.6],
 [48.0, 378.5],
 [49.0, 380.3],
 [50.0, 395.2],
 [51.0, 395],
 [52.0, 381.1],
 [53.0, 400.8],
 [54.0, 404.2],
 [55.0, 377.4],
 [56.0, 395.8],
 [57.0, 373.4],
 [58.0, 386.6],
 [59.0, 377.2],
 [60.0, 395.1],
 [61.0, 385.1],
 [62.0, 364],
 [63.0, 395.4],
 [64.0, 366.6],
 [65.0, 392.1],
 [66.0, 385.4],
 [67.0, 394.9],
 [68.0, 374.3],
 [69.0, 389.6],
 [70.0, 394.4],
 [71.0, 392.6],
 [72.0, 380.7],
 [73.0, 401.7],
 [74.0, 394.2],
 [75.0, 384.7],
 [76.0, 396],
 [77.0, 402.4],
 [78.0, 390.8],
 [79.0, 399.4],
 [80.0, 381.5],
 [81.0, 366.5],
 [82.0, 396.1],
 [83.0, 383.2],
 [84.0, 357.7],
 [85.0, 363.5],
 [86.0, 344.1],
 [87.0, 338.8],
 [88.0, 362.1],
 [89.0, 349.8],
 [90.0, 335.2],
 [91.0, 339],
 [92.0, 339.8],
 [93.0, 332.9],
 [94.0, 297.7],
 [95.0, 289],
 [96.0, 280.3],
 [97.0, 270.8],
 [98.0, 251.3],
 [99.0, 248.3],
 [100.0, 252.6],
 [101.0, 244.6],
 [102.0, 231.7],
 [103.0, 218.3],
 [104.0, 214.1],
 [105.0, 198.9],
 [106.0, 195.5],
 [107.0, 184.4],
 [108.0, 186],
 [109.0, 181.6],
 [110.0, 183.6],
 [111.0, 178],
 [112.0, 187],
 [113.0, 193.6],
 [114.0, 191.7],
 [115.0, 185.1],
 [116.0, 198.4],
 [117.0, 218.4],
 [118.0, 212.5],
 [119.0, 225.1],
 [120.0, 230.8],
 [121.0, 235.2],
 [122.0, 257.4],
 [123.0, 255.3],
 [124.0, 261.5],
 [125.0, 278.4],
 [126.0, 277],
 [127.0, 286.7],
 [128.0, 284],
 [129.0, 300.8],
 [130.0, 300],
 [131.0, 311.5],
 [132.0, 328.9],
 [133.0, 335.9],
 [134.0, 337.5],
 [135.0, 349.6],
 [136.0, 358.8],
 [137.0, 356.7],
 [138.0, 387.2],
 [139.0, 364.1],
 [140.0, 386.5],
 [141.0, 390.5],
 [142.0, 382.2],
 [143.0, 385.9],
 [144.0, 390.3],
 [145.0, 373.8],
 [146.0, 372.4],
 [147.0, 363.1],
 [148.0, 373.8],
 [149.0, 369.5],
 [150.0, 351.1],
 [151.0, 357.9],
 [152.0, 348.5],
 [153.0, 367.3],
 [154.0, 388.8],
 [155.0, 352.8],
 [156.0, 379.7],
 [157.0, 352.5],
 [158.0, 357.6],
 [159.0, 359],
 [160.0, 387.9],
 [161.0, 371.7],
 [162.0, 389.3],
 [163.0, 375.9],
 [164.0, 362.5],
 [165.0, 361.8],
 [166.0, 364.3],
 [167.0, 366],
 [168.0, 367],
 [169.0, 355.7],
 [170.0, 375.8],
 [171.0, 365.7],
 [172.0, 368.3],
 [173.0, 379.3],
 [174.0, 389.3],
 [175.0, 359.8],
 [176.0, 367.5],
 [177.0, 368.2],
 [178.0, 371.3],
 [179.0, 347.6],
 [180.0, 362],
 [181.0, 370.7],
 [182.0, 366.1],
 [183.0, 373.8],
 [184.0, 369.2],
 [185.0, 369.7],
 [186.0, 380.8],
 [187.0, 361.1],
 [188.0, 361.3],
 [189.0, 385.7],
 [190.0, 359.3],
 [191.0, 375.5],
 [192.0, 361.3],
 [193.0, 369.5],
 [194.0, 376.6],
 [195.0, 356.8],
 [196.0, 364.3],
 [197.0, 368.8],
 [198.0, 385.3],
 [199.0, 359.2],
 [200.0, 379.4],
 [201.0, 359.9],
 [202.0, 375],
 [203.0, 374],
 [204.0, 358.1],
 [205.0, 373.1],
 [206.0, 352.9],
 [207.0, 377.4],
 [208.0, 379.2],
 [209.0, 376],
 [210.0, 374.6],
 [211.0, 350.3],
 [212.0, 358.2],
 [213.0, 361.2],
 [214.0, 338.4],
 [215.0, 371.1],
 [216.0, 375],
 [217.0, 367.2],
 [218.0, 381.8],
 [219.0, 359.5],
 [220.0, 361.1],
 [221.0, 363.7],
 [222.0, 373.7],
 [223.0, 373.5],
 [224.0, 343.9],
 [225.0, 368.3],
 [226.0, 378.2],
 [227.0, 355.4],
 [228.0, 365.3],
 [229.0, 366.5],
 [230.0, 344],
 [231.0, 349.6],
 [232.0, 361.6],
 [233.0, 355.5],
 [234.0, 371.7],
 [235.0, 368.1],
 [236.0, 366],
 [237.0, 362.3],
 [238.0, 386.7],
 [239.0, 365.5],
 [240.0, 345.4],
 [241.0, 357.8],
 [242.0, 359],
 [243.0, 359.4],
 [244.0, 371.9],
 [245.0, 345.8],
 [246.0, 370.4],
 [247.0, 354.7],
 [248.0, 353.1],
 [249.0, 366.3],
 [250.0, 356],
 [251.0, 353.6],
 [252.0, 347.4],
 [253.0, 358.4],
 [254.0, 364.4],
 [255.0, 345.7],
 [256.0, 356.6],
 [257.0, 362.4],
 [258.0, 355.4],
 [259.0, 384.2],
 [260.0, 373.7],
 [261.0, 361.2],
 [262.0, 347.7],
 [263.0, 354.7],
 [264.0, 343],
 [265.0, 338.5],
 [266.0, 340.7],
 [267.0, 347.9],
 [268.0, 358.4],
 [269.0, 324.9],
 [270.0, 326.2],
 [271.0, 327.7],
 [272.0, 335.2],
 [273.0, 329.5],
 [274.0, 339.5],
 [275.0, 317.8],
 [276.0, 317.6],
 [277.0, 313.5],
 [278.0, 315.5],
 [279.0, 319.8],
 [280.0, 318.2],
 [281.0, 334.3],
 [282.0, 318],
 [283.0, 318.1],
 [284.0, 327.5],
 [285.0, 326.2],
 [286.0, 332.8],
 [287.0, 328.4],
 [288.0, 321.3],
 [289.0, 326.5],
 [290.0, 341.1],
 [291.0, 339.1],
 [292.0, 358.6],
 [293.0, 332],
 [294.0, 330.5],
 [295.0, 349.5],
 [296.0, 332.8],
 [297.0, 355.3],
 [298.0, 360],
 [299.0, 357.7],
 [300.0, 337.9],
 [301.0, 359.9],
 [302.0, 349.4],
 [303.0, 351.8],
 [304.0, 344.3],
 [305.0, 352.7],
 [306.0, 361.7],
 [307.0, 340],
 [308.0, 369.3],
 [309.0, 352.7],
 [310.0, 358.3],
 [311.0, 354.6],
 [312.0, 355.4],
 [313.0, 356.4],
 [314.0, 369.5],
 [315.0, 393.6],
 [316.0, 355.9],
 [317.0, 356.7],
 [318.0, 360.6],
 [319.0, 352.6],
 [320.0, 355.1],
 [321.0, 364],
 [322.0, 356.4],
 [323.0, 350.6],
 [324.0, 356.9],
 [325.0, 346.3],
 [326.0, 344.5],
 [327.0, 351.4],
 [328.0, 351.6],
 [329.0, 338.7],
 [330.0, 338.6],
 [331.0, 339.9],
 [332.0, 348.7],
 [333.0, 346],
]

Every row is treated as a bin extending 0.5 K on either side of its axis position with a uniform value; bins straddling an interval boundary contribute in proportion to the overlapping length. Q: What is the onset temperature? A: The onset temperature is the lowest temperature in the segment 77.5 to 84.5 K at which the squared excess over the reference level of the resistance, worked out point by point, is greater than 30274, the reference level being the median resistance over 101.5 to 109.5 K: 78.0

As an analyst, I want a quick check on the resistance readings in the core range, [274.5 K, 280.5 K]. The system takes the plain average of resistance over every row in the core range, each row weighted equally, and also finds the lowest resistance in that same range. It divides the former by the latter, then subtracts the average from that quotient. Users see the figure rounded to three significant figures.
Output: -316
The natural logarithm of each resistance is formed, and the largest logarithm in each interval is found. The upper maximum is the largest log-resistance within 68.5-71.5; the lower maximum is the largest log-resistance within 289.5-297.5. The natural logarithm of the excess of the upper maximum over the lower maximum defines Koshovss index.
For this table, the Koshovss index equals -2.4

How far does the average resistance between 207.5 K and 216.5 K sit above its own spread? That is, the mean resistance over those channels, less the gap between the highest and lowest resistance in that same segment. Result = 324.1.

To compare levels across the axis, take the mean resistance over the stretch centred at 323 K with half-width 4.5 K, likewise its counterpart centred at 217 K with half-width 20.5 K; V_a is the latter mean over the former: 1.0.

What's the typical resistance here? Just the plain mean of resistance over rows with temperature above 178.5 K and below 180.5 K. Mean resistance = 355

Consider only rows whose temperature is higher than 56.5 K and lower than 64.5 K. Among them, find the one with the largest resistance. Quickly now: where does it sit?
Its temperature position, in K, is 63.0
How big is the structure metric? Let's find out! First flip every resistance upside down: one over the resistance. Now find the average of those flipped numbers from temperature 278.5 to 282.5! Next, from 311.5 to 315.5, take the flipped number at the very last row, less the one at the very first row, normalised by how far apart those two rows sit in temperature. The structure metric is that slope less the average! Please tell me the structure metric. -0.0032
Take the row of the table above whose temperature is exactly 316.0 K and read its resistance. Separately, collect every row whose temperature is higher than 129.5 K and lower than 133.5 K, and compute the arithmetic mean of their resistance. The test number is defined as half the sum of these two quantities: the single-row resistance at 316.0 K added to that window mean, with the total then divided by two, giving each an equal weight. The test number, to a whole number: 337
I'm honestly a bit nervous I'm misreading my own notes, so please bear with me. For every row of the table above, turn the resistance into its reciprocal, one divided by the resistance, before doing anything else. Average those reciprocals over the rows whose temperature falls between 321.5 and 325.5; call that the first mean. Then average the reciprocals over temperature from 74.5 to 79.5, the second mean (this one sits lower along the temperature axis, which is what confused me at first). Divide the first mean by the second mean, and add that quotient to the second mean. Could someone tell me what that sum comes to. 1.1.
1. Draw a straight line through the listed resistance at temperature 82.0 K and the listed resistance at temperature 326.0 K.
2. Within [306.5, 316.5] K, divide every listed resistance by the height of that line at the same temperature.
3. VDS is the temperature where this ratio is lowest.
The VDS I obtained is 307.0 K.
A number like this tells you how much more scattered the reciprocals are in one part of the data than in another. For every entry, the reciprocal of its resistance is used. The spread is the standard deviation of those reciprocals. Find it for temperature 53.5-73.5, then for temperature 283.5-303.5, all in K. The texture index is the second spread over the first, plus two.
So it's 3.46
